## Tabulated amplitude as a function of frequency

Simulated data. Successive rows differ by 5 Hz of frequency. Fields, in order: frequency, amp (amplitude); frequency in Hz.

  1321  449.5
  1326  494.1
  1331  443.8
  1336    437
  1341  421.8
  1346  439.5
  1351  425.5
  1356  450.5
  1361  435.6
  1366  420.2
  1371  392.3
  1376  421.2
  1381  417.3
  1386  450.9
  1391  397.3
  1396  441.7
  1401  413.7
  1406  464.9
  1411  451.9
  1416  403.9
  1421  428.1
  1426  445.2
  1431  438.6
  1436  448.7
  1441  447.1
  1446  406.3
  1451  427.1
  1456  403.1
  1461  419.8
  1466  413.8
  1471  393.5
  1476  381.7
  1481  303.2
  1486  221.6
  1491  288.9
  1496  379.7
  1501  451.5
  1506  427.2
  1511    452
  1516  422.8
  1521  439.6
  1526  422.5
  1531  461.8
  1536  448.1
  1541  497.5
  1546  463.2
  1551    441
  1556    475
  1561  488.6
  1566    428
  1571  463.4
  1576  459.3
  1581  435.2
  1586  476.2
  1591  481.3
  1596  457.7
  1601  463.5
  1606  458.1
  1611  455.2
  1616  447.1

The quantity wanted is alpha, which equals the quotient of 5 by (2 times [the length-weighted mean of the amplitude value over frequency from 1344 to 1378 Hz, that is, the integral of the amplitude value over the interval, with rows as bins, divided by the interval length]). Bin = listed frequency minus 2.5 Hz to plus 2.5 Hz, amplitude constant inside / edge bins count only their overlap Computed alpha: 0.0059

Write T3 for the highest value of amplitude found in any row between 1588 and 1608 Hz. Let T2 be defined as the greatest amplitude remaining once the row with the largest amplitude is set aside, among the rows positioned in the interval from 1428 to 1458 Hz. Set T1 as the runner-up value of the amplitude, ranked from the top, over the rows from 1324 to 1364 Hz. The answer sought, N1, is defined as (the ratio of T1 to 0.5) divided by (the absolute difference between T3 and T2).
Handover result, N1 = 26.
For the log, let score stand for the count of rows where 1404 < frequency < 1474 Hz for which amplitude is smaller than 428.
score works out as 7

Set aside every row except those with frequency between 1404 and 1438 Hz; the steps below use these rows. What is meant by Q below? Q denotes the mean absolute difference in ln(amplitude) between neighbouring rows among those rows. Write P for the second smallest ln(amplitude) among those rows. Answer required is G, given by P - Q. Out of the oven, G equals 6.01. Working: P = 6.06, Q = 0.046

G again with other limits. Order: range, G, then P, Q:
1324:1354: 6.01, 6.05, 0.046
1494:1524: 5.97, 6.05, 0.078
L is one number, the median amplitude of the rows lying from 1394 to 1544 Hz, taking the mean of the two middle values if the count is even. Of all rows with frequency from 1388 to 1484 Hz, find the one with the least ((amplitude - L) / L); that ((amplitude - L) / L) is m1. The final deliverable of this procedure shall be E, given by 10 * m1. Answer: -2.9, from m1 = -0.29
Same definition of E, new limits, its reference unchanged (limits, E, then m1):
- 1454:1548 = -4.8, -0.48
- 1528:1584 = 0.0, 0.00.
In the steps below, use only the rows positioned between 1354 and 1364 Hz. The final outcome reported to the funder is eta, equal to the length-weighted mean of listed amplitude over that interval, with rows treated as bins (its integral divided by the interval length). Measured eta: 442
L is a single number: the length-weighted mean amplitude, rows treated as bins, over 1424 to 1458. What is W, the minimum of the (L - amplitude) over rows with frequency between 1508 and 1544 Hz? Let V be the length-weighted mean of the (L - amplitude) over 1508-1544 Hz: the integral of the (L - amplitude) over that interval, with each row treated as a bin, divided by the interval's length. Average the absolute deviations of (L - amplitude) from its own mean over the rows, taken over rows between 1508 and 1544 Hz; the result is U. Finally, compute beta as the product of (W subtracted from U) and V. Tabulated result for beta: -1524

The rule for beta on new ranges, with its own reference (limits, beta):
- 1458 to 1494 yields 4428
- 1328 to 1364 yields -154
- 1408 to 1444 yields -216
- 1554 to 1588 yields -2188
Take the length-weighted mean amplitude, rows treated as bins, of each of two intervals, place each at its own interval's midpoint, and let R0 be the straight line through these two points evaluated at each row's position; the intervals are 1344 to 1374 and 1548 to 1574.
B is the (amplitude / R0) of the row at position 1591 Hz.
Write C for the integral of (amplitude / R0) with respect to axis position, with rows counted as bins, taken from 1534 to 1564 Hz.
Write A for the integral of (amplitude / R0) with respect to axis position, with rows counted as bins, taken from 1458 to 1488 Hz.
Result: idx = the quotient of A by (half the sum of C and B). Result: 1.52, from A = 24.18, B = 1.04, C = 30.7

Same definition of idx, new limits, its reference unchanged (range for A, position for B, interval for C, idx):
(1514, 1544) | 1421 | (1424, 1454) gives 1.94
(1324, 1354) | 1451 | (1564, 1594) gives 2.04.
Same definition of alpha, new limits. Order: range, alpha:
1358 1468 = 0.0059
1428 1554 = 0.0061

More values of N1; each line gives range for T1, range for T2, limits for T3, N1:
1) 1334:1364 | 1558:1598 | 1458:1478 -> 14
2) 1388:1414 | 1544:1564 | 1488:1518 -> 39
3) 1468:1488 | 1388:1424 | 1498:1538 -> 77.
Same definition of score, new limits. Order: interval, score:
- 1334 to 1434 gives 9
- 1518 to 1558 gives 1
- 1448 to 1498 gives 10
